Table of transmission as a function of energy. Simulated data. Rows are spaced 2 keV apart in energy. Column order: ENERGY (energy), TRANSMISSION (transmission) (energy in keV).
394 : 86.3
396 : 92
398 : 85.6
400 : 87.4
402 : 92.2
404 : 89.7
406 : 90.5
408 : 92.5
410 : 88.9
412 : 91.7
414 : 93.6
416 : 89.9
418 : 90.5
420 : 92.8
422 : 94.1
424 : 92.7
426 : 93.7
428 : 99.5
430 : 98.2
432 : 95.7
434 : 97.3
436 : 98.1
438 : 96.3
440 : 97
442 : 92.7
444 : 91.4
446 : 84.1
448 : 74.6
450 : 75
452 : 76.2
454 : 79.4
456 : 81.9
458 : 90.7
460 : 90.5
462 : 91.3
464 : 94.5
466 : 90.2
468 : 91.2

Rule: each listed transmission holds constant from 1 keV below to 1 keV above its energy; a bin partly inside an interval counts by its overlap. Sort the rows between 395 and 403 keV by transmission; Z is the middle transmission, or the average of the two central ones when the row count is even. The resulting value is 90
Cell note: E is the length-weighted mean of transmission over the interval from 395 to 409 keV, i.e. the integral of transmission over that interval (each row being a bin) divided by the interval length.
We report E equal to 90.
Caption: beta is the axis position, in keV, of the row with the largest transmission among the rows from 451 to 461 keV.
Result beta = 458 keV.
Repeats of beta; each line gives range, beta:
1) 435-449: 436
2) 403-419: 414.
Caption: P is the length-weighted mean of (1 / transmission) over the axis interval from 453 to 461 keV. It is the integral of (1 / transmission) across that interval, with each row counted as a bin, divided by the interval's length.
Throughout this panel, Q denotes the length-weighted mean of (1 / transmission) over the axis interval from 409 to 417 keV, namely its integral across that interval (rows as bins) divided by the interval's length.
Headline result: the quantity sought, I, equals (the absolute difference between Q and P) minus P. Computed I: -0.0110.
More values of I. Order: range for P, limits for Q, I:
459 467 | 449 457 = -0.0090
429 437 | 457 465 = -0.0096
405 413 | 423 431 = -0.0104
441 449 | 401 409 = -0.0110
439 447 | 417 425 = -0.0108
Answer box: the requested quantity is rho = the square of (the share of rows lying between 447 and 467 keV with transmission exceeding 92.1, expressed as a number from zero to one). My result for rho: 0.01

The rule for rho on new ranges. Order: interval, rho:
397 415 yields 0.11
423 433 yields 1.00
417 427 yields 0.64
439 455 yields 0.06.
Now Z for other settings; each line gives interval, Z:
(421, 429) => 94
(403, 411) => 90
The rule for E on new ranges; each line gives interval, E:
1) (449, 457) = 78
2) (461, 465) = 93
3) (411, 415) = 93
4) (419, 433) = 95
